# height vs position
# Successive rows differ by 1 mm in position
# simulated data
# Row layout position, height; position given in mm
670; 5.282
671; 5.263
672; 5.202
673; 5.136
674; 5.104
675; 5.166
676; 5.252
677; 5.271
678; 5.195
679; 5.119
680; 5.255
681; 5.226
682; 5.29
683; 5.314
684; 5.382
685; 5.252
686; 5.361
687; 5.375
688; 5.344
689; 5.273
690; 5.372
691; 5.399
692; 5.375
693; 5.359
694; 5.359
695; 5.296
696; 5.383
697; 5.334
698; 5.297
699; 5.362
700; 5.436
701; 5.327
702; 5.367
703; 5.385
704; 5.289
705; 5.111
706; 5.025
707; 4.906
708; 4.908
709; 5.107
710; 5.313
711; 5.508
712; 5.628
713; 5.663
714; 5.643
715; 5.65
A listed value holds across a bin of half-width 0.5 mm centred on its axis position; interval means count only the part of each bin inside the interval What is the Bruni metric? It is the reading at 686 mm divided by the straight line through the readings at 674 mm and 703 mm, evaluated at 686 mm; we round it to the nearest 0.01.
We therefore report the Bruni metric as 1.03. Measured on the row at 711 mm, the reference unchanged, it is 1.01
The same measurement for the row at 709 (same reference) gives 0.94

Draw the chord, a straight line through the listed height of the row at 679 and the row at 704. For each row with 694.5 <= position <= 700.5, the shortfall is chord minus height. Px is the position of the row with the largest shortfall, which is 698 mm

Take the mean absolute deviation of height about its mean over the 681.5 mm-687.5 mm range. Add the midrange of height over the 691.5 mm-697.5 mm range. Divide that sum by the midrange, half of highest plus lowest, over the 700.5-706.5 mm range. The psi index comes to 1.03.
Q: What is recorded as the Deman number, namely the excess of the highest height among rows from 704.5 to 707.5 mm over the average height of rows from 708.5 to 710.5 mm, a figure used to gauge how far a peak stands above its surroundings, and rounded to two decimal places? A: -0.10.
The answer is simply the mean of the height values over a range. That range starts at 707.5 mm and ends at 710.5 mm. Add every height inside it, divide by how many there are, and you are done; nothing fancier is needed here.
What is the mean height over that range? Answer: 5.11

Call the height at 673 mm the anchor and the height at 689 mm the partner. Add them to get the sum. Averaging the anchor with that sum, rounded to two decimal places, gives 7.77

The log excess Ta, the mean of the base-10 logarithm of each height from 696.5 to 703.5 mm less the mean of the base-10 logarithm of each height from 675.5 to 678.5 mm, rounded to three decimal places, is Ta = 0.010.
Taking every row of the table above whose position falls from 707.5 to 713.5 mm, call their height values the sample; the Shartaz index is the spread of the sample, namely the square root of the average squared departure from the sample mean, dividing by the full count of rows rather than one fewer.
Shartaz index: 0.276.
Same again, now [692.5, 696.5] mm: 0.032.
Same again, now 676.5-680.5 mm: 0.060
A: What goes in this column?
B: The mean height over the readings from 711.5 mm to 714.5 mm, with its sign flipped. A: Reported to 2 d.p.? -5.64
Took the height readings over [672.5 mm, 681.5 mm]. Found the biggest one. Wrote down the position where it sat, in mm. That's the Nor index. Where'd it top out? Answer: 677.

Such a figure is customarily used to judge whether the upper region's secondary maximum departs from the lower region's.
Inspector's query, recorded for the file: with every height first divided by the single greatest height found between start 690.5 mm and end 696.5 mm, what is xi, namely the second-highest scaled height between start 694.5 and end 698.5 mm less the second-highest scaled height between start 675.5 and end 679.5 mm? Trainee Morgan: 0.02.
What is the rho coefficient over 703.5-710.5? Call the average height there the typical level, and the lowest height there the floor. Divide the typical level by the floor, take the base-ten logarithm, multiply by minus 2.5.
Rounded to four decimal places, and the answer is -0.0409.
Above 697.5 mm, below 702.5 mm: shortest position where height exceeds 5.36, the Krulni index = 699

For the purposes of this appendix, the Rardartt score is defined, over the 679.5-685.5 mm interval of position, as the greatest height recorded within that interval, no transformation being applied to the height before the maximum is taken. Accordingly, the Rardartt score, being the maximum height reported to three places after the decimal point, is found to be 5.382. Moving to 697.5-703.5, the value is 5.436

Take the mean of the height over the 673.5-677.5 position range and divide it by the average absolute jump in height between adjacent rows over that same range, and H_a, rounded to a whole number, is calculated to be 93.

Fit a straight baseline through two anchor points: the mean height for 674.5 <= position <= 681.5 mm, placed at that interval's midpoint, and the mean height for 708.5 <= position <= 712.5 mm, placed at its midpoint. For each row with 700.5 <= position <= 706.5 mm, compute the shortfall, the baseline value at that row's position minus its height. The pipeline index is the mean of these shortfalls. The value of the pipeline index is 0.10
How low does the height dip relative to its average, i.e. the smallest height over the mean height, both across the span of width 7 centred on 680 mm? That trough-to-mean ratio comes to 0.977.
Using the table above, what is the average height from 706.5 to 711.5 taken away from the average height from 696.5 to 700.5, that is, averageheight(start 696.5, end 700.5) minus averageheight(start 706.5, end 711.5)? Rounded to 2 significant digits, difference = 0.21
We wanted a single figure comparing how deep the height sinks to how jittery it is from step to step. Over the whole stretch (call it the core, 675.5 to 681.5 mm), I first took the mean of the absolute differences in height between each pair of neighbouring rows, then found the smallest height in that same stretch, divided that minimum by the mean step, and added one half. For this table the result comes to 77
